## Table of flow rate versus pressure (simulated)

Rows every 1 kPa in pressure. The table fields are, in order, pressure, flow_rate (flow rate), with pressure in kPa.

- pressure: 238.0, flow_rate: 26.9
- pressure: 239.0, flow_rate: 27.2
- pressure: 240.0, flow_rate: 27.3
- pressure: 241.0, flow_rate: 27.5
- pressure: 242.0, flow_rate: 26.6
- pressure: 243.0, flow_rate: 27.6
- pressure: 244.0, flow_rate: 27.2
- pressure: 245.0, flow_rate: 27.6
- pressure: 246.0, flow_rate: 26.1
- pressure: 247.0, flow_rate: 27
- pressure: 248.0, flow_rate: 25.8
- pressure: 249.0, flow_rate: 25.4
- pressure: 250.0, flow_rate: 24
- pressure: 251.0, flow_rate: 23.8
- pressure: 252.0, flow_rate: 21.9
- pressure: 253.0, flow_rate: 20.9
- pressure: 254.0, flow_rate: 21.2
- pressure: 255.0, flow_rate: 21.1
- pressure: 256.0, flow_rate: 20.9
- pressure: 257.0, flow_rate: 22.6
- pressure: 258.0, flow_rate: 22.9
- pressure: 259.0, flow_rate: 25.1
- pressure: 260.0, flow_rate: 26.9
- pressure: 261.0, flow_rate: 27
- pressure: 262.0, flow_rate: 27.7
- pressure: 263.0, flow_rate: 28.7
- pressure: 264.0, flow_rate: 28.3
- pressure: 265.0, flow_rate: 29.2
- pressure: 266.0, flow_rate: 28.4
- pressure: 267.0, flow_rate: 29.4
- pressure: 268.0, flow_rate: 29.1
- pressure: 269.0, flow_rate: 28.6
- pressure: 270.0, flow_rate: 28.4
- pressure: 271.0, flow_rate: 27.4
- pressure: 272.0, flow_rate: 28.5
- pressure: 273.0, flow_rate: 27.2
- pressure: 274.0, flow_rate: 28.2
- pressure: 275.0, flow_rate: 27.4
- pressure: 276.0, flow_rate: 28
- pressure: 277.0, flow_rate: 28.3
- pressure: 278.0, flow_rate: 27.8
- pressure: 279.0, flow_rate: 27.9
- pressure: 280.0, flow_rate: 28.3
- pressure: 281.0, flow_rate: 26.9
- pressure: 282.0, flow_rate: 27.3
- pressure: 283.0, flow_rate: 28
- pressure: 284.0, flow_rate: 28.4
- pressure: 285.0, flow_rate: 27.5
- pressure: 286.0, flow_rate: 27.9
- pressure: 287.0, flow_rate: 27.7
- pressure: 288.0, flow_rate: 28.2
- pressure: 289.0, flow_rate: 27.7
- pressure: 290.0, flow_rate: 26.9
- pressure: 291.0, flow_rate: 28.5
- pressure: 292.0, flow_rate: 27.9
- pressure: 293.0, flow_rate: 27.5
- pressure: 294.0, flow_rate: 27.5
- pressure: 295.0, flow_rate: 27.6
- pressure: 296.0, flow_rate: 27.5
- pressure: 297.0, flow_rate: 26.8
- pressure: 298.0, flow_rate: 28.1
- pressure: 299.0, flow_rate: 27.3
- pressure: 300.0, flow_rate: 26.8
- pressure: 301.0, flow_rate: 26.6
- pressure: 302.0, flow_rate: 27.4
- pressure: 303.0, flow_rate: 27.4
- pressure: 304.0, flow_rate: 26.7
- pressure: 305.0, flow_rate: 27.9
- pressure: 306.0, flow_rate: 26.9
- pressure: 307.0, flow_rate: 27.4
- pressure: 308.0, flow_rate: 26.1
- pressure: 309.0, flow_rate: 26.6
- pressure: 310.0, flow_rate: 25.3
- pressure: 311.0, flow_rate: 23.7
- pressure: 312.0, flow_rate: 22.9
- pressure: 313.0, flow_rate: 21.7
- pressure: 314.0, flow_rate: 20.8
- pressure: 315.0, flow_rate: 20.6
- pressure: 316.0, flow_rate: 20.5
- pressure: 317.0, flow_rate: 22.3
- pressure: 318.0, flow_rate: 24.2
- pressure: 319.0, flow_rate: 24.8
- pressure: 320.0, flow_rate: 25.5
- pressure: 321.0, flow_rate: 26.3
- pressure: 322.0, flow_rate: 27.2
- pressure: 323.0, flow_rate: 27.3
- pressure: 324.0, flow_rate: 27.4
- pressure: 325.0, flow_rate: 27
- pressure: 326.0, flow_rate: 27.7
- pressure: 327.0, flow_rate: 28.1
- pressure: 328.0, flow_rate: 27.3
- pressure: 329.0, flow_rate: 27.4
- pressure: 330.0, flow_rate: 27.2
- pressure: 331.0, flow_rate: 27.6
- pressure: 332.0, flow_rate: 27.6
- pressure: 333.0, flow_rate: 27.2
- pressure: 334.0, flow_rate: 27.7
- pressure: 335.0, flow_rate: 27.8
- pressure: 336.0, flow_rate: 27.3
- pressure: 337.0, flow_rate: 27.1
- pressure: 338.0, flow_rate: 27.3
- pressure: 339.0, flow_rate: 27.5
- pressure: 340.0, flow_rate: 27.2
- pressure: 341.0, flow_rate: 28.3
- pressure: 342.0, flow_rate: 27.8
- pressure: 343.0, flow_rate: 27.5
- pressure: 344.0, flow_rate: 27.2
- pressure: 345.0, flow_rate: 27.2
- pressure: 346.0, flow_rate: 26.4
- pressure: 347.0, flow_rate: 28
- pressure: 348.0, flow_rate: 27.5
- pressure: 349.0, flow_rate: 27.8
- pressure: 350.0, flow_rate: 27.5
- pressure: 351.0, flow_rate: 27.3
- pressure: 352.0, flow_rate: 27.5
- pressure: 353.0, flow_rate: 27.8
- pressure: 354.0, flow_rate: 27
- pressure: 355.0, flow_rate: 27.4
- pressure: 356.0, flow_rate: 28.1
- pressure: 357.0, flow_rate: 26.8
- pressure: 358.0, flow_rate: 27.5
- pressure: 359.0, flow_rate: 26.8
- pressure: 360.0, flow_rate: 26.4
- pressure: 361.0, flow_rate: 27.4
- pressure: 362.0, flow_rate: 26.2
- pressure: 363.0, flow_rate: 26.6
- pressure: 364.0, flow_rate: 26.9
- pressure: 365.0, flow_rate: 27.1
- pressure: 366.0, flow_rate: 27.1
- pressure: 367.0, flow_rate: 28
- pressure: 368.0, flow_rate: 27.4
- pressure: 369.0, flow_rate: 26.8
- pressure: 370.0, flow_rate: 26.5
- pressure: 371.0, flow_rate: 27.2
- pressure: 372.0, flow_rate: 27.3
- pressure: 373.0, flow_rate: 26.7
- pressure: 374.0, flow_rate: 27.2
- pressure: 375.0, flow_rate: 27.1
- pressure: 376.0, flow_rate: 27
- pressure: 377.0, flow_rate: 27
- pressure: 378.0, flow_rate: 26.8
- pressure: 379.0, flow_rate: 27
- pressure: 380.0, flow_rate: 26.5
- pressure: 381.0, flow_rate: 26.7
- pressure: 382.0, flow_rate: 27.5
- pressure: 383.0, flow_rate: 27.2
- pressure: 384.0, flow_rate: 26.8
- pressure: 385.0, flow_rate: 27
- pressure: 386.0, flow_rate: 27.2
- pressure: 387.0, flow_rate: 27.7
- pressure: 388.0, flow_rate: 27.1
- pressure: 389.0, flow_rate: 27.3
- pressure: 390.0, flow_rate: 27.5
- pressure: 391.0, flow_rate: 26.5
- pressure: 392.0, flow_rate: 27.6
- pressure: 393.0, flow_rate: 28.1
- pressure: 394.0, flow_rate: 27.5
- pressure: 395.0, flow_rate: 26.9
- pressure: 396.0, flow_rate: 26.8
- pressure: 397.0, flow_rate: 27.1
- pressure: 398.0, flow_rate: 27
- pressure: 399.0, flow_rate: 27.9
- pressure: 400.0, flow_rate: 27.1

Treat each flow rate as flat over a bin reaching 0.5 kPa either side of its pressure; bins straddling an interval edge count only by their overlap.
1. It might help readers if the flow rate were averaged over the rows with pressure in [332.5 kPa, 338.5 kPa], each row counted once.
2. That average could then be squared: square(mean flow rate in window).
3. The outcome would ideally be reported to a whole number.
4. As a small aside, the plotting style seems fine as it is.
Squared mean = 751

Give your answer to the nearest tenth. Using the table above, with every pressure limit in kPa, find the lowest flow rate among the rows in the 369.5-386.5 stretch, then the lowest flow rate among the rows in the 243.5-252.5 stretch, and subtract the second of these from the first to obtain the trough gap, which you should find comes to 4.6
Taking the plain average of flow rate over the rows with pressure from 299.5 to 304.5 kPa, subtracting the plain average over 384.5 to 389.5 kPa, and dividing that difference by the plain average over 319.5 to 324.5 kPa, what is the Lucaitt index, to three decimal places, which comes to -0.010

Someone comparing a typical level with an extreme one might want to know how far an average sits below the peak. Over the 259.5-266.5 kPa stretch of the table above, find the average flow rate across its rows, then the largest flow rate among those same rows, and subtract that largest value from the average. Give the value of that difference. -1.2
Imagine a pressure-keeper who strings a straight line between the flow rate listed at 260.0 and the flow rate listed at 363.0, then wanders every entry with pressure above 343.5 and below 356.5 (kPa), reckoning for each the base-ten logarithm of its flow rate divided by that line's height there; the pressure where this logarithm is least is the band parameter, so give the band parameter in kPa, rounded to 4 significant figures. 346.0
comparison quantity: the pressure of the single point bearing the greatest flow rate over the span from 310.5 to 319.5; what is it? 319.0 kPa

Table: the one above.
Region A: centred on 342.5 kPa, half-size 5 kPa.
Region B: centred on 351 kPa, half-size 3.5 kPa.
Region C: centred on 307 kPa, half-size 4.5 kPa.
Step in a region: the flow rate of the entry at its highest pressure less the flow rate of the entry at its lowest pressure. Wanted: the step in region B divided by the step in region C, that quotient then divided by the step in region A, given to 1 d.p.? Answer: 0.2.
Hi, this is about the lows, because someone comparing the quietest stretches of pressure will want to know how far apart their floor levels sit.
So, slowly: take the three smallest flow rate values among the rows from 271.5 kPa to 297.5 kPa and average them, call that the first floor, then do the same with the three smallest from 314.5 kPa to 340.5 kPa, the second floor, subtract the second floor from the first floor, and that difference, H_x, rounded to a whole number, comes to 6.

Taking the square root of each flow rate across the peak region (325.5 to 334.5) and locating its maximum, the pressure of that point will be 327.0 kPa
